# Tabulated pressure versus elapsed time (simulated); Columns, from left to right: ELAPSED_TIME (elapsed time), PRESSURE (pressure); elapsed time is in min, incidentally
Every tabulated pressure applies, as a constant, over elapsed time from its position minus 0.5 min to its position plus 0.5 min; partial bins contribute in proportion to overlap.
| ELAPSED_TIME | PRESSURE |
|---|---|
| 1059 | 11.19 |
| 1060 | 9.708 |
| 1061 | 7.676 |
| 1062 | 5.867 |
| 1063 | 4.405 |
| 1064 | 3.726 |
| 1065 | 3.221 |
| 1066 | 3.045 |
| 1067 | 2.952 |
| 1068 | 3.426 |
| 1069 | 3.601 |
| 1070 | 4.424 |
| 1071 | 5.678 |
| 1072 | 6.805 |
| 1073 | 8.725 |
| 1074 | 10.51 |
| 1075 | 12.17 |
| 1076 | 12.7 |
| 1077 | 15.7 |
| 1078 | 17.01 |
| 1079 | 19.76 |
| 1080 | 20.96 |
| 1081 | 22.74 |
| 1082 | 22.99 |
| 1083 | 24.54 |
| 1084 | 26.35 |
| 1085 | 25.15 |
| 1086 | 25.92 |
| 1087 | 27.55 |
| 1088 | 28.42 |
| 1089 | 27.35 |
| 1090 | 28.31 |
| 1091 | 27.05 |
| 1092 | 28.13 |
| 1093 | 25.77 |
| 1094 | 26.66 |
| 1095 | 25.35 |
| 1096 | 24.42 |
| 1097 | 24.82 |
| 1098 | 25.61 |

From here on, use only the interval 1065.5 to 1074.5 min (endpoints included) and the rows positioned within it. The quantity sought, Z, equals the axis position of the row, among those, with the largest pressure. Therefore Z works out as 1074 min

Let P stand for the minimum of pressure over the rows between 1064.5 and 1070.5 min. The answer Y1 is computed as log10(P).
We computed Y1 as 0.47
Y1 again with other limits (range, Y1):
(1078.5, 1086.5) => 1.30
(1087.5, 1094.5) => 1.41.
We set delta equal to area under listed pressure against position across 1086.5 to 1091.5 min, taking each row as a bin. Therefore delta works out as 139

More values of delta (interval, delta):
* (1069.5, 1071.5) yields 10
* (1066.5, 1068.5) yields 6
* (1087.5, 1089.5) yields 56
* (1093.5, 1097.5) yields 101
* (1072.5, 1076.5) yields 44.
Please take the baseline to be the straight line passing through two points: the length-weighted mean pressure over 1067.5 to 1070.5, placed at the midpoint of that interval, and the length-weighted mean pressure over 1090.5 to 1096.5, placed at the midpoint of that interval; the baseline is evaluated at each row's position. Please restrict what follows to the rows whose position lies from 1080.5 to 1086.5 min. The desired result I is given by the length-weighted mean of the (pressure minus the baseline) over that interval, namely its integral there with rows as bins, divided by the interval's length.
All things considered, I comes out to 7.5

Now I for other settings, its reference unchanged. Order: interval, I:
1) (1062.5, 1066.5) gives 3.9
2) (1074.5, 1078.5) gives 3.7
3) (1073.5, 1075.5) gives 2.5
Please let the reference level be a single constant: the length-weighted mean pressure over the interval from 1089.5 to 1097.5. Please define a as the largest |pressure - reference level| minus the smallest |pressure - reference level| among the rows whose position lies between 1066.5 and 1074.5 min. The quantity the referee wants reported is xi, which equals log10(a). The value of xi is 0.88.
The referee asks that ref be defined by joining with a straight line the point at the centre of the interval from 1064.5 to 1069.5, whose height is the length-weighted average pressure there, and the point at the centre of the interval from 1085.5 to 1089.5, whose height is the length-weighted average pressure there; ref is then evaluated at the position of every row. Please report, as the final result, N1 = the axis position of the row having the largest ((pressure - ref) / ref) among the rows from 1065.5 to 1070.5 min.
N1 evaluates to 1066 min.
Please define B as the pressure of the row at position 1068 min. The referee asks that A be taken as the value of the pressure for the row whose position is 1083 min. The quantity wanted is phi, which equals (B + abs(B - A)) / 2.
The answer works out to 12.27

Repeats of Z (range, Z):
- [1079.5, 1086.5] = 1084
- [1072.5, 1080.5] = 1080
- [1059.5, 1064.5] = 1060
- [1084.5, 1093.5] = 1088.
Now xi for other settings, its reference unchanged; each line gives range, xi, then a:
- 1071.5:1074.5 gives 0.57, 4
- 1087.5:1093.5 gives 0.19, 2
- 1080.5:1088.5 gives 0.55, 4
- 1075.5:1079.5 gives 0.85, 7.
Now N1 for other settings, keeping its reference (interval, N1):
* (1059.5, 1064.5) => 1060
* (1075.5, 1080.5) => 1079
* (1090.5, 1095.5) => 1092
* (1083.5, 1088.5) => 1084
